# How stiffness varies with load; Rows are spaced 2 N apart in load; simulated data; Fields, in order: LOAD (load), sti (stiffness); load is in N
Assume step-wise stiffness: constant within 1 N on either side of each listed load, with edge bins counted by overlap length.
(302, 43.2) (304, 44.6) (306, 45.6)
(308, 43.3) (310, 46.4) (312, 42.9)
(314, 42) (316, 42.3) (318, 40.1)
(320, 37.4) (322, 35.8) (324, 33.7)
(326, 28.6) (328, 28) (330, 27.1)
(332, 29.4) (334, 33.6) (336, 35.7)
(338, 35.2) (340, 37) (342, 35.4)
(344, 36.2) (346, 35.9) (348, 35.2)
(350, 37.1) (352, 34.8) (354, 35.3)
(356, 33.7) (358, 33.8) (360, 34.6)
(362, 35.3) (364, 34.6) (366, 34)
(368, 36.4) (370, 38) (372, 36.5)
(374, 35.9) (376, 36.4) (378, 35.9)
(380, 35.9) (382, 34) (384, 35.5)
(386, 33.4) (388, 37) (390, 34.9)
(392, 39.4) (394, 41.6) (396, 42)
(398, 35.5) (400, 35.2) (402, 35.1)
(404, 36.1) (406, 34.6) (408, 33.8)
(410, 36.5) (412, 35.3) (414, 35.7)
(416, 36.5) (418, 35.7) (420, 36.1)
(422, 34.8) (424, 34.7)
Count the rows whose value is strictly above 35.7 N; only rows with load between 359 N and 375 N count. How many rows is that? 4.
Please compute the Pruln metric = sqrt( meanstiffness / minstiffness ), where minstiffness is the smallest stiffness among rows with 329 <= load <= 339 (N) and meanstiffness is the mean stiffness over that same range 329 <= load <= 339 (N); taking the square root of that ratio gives 1.09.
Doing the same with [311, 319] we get 1.02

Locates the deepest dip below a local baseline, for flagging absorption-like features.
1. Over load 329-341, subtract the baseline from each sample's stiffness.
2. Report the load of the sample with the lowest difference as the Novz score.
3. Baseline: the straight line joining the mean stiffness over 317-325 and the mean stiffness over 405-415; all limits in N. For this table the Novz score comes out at 330 N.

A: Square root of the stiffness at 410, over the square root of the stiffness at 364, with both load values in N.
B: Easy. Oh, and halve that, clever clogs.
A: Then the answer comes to 0.51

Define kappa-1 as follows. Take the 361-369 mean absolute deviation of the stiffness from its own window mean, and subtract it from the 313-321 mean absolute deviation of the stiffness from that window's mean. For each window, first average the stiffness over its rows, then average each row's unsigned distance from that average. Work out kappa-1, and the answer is 0.9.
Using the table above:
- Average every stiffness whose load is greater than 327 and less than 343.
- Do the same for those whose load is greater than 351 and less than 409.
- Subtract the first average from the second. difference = 3.16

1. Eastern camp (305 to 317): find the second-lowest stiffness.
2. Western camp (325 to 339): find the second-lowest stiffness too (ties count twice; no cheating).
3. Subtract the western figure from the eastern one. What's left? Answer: 14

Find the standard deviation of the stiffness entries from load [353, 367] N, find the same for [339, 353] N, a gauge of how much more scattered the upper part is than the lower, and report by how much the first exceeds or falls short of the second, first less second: -0.2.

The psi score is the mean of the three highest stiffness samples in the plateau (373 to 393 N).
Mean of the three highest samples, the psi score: 38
